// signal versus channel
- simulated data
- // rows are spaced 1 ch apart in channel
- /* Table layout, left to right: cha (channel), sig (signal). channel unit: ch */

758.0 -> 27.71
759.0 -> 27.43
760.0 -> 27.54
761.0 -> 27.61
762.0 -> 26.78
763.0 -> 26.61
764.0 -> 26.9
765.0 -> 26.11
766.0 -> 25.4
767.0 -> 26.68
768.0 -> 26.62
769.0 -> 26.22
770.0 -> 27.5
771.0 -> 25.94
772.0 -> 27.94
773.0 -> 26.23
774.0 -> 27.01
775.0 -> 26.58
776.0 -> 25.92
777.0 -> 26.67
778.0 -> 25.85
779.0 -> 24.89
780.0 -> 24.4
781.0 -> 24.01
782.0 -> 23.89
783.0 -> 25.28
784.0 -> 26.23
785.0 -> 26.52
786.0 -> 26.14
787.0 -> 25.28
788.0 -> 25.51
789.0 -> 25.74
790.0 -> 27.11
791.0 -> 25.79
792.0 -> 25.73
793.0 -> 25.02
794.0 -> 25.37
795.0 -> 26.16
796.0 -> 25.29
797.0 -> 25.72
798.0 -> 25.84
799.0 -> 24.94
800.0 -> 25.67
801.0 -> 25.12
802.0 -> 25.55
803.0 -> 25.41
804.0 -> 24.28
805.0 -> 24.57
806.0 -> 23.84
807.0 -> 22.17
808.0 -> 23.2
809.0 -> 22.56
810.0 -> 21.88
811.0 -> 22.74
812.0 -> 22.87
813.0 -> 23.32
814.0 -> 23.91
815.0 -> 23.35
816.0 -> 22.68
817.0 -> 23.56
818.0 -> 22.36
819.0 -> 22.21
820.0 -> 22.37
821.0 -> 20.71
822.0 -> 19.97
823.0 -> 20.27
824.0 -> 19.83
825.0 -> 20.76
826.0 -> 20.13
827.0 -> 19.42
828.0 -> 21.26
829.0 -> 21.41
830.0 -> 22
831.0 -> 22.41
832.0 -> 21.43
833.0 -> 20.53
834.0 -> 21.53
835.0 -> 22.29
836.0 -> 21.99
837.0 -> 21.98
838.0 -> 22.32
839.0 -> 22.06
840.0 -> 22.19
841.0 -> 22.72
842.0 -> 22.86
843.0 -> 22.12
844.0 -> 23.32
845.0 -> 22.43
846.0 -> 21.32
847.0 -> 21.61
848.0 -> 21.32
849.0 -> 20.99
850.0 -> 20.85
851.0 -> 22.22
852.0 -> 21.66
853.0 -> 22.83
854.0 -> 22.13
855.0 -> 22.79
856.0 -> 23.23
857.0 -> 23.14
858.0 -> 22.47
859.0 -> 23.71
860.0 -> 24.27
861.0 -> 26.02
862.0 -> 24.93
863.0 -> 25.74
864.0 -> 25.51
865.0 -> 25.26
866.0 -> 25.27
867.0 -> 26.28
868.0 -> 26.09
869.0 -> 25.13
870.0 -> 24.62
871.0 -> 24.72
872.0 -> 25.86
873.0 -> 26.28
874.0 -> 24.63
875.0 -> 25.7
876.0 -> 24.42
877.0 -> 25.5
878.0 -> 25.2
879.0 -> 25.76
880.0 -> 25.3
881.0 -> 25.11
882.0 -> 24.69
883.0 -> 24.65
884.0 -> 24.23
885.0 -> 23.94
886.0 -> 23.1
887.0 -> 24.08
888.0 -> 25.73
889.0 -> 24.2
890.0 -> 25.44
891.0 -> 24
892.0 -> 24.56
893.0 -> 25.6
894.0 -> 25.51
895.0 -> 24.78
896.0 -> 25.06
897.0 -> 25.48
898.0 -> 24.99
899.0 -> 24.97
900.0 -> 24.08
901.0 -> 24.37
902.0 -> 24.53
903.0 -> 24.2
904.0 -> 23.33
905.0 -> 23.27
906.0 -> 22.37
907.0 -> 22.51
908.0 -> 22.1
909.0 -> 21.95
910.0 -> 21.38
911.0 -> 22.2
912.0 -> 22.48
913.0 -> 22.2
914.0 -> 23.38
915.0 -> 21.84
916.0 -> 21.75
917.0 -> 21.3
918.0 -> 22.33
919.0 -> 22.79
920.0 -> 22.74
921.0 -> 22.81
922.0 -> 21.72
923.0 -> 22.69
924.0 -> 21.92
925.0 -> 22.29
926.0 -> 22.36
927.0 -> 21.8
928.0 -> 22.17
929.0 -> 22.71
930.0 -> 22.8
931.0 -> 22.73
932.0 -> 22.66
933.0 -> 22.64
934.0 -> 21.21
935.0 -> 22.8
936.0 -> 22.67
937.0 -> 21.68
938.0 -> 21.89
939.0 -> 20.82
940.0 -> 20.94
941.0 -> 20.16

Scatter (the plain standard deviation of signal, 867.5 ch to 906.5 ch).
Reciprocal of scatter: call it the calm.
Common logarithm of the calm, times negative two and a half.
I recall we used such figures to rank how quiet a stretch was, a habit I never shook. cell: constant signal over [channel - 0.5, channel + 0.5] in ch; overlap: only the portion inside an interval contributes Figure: -0.2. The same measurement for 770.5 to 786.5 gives 0.1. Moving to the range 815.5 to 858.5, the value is 0.0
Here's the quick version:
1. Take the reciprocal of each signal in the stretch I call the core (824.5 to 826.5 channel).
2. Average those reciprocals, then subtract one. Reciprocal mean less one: -0.951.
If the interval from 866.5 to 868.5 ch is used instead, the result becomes -0.962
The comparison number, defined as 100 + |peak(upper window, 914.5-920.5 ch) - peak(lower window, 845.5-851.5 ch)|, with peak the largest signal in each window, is 101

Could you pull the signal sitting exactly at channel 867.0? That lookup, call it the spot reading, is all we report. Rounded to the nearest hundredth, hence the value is 26.28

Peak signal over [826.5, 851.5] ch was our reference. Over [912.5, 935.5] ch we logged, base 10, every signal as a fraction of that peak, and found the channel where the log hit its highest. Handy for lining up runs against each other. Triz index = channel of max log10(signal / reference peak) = 914.0 ch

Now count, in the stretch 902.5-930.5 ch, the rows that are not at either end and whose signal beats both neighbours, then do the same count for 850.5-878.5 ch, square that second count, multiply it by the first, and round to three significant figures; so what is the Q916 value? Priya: 448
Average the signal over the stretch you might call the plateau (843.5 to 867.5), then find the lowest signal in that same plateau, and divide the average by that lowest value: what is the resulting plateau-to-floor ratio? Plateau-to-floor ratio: 1.12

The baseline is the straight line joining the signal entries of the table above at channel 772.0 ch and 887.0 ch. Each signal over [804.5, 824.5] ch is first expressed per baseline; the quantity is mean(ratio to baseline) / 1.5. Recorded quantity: 0.56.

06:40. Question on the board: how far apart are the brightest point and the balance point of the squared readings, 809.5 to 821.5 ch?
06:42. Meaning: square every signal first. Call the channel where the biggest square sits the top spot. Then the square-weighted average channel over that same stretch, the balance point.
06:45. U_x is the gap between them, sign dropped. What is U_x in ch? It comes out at 1.4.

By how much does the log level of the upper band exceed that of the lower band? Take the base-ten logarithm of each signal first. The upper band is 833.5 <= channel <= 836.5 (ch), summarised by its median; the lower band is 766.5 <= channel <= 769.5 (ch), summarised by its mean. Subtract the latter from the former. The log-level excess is -0.081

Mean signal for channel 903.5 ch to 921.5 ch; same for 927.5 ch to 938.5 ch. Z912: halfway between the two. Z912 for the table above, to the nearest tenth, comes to 22.4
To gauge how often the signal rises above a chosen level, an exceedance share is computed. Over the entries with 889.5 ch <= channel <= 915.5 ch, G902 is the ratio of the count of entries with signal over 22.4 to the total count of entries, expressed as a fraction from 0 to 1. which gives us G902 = 0.73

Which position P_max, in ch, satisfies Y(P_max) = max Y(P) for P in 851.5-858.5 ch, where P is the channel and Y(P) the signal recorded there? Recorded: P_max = 856.0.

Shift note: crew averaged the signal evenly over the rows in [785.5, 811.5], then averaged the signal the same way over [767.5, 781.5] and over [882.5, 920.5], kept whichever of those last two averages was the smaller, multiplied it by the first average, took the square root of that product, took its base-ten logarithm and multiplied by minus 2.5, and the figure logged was -3.46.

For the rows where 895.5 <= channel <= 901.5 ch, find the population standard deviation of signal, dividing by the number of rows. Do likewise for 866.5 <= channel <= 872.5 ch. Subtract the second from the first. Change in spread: -0.19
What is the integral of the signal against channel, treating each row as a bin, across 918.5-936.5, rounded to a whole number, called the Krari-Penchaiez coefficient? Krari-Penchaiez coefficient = 404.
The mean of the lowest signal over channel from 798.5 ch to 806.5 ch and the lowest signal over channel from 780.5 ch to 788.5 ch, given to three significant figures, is 23.9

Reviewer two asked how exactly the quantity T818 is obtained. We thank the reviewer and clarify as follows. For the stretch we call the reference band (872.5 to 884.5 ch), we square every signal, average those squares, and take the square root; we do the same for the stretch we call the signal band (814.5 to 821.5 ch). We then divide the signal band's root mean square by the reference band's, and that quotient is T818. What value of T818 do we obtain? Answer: 0.89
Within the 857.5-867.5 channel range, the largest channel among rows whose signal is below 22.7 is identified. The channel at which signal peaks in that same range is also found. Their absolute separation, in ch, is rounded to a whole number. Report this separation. 9 ch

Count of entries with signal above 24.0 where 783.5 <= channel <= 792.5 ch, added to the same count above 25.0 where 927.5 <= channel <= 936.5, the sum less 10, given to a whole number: -1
